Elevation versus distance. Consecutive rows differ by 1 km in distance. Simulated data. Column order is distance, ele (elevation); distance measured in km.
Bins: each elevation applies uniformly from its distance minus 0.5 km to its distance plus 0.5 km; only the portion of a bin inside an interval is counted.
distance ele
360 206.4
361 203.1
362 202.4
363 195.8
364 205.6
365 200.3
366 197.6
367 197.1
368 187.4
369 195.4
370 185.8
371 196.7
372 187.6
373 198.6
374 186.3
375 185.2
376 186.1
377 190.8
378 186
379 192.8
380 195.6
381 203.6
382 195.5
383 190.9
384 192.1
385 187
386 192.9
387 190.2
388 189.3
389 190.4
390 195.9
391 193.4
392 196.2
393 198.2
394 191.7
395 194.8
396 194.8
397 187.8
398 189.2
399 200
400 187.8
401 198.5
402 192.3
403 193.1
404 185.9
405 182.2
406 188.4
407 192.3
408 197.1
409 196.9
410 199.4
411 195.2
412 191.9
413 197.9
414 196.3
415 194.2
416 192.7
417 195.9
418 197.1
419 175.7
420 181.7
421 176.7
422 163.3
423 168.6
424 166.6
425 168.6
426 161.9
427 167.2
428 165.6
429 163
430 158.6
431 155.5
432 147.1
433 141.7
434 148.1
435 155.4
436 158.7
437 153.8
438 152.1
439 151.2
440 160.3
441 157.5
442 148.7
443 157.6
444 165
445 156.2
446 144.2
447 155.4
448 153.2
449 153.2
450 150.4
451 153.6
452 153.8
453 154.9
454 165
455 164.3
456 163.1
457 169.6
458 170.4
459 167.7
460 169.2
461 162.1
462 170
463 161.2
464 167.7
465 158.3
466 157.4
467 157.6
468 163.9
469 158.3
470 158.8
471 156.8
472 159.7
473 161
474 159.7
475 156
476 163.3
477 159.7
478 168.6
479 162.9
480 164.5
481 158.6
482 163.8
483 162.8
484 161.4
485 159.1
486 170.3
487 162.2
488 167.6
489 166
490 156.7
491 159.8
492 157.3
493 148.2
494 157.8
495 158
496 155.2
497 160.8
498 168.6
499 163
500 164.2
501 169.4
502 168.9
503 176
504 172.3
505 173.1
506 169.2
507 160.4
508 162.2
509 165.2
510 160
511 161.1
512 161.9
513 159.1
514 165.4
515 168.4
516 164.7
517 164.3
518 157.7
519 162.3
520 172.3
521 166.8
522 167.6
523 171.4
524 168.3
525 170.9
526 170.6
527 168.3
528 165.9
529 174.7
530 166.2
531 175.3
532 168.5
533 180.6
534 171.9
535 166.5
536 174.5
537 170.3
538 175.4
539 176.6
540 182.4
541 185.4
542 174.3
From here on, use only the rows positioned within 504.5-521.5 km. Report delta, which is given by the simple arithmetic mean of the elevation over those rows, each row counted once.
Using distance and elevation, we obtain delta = 164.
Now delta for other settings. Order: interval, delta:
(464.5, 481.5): 160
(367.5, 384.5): 192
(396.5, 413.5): 193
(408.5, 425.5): 186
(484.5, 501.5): 161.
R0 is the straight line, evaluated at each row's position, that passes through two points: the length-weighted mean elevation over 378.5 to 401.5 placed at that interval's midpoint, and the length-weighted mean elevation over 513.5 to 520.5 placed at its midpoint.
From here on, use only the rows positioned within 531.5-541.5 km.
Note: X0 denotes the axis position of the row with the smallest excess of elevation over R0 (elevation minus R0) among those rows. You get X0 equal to 535 km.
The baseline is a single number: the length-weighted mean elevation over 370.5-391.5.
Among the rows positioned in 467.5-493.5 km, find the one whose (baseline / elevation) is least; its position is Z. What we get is 486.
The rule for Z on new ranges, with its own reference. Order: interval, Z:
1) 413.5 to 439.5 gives 418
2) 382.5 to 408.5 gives 399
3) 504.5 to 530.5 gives 529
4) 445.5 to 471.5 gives 458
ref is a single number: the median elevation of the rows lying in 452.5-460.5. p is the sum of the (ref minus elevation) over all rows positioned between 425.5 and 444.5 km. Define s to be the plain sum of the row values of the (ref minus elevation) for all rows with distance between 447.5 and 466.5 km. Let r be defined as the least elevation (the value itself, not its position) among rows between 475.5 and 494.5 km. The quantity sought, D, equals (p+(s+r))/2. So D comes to 218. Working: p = 192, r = 148.2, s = 96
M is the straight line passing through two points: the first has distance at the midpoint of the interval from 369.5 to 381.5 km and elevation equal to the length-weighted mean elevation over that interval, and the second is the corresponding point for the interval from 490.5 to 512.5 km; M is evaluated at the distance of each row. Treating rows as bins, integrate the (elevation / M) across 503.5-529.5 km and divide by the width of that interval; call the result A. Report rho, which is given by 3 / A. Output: 2.89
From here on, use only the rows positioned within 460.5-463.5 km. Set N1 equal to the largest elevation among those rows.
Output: 170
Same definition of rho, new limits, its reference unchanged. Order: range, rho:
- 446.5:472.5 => 3.22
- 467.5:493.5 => 3.13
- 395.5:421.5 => 2.88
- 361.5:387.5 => 2.97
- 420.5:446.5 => 3.38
